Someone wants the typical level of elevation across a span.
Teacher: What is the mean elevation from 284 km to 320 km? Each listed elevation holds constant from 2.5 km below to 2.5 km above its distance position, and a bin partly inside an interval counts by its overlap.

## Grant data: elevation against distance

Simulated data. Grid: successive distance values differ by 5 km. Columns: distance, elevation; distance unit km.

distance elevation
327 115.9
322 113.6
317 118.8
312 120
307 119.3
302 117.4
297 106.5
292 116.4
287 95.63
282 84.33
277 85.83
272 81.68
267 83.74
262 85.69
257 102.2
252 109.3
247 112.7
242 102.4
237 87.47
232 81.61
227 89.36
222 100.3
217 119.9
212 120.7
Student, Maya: 113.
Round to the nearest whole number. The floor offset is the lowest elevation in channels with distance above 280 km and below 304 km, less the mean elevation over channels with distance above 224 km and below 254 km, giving -13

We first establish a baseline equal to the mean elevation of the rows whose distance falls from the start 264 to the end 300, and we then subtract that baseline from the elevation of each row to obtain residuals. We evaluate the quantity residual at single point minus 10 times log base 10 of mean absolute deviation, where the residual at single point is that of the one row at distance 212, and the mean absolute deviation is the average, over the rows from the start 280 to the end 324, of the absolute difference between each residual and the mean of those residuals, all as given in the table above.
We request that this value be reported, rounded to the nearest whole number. 17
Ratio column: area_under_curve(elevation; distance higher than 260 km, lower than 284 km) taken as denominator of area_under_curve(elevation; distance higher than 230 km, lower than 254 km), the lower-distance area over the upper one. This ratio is 1.2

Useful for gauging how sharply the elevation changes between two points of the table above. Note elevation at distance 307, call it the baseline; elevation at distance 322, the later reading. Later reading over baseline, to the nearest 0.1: 1.0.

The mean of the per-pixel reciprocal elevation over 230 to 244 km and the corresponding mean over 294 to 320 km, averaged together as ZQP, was 0.0099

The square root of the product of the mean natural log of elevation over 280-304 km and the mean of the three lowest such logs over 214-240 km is 4.55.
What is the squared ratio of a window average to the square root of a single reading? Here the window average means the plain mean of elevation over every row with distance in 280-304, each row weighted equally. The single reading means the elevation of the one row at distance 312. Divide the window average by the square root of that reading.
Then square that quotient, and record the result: 90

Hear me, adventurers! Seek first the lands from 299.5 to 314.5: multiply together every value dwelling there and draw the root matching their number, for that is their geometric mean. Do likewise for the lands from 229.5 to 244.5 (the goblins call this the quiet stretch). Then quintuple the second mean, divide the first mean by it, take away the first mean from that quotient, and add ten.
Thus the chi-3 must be -109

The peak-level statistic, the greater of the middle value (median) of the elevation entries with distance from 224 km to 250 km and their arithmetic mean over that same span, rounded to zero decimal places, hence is 95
